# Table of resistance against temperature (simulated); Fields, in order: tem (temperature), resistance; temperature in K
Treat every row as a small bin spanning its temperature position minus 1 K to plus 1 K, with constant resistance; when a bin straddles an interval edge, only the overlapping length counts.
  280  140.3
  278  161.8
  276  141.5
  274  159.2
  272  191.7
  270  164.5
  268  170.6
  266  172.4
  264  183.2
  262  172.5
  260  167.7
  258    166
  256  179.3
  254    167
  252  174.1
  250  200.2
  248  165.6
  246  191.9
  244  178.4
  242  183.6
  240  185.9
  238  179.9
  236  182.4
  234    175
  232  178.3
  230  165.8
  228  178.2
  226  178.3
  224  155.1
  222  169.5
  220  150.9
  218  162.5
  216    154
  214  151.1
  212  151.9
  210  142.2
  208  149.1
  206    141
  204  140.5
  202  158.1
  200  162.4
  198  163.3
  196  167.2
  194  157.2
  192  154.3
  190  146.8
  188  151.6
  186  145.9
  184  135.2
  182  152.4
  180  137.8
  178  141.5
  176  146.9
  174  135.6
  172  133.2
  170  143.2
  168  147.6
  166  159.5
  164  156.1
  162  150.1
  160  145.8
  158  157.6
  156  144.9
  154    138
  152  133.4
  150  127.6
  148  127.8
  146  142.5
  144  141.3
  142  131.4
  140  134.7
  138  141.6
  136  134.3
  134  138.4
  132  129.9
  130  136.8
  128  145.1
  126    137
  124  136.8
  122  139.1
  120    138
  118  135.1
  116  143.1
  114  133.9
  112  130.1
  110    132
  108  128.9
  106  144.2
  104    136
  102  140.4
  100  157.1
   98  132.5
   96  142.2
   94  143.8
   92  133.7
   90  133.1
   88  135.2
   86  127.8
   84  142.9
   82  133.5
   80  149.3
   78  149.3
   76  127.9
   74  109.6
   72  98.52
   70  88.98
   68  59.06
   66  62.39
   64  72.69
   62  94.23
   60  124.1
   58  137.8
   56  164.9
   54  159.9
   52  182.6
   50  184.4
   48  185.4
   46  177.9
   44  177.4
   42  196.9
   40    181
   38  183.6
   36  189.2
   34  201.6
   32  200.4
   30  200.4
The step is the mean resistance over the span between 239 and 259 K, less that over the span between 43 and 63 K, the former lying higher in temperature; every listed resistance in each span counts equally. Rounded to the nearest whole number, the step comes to 20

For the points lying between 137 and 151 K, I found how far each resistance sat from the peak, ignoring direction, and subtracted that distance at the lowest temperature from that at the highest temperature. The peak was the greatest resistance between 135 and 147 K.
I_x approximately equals 14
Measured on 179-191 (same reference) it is 0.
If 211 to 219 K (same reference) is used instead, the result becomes 11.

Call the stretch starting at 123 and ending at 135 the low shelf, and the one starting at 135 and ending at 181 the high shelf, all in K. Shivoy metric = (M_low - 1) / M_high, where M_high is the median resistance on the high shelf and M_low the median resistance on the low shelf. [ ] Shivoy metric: 0.96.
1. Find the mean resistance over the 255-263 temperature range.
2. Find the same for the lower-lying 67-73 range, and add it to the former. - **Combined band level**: 254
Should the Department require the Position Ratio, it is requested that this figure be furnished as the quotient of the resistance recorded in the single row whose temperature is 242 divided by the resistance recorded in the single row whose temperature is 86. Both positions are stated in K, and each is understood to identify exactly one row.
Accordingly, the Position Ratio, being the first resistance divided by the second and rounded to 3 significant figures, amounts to 1.44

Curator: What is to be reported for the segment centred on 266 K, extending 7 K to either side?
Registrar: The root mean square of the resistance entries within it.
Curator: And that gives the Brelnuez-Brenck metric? 175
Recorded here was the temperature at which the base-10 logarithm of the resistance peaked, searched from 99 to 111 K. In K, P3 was 100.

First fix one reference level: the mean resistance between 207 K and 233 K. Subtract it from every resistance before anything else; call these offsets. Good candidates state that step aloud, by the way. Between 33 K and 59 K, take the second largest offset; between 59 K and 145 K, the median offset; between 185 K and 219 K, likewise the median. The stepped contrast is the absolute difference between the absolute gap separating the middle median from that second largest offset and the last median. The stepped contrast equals 71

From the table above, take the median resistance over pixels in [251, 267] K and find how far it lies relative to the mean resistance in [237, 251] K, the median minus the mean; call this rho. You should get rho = -11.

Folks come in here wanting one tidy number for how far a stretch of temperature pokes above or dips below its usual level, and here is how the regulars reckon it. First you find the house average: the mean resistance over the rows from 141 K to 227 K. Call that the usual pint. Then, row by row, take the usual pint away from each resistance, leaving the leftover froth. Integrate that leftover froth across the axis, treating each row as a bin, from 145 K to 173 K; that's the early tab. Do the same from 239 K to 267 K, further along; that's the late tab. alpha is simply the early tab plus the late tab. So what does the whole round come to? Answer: 678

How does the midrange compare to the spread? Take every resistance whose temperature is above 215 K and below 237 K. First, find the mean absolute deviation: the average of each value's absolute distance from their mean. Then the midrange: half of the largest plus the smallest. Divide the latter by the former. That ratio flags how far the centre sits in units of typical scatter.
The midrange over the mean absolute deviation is 17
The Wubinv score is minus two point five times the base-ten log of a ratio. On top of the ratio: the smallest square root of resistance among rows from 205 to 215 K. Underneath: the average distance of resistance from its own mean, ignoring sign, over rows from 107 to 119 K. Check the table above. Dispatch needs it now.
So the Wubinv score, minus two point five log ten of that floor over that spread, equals -1.3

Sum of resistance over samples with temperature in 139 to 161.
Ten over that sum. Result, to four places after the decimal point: 0.0066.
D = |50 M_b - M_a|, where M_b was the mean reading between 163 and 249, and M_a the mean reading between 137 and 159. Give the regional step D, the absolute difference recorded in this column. 7777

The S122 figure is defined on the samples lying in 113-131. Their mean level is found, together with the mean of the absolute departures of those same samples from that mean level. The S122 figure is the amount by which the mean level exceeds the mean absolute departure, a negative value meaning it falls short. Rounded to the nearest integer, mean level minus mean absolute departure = 136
